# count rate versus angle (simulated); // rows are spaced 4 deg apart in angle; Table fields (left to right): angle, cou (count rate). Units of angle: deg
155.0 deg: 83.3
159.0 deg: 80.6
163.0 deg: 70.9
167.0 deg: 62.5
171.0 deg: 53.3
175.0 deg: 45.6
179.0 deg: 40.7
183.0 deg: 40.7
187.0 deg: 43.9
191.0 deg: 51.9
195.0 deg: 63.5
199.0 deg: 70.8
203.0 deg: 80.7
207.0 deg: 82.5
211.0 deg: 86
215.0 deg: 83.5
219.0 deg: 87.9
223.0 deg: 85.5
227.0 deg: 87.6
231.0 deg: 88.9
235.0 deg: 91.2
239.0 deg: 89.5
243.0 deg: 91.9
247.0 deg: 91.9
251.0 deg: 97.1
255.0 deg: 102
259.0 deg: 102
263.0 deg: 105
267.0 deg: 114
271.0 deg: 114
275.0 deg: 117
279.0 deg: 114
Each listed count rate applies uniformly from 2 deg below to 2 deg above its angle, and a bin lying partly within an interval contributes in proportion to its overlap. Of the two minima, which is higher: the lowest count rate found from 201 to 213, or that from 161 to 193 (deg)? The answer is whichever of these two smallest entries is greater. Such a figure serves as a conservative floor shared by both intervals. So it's 81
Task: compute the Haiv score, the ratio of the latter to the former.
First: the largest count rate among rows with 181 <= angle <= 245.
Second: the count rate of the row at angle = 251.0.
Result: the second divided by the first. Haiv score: 1.06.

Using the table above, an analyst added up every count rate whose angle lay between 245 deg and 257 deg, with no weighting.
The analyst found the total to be 291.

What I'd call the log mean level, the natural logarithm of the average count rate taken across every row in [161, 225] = 4.2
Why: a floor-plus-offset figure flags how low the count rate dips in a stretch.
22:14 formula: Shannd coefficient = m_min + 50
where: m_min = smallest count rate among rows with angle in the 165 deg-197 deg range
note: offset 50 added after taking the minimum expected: 91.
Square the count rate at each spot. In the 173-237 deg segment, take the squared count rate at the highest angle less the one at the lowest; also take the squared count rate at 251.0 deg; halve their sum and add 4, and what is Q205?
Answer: 7837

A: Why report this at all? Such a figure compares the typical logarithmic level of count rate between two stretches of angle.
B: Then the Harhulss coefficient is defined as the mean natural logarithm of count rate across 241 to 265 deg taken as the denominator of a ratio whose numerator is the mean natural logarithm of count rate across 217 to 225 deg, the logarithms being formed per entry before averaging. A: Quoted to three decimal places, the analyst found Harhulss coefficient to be 0.973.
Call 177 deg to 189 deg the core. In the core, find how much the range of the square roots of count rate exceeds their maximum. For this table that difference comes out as -6.4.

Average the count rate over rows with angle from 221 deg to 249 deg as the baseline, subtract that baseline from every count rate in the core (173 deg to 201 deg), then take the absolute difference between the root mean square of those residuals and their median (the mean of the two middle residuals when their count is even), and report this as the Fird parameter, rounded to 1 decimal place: 83.9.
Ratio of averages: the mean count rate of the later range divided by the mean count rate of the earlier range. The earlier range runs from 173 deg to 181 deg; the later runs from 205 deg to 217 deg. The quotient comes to 1.9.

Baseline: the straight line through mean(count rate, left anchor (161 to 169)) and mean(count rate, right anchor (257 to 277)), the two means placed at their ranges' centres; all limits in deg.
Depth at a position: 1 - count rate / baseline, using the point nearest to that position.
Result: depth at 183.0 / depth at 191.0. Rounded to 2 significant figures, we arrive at 1.4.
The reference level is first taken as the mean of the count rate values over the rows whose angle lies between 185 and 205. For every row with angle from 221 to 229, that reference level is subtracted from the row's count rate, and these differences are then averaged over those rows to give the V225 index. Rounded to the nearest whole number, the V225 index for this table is 24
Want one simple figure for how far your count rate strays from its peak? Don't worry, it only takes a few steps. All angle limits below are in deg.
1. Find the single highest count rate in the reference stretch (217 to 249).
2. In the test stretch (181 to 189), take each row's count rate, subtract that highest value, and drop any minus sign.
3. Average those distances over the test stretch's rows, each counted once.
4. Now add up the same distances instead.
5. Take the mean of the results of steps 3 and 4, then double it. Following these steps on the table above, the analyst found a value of 149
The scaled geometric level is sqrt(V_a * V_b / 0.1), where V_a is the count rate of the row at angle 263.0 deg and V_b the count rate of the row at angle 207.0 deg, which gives 294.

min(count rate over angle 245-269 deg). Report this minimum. 91.9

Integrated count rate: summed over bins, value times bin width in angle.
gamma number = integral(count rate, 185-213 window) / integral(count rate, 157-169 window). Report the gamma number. 2.2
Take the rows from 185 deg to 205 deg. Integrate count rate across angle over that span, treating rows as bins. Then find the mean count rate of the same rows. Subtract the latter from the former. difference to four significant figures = 1181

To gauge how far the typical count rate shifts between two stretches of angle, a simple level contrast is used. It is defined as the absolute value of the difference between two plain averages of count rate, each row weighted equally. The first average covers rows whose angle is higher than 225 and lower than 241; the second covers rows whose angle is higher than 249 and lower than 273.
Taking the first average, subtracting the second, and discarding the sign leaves 16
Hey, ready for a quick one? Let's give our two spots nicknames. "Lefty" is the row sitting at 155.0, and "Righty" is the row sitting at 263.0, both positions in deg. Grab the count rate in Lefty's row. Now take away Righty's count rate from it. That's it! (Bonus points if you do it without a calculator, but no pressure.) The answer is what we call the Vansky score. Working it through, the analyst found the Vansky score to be -22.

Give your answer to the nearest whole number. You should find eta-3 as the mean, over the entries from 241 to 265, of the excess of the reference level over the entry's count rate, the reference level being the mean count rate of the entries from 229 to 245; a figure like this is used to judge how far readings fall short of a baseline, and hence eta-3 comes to -8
